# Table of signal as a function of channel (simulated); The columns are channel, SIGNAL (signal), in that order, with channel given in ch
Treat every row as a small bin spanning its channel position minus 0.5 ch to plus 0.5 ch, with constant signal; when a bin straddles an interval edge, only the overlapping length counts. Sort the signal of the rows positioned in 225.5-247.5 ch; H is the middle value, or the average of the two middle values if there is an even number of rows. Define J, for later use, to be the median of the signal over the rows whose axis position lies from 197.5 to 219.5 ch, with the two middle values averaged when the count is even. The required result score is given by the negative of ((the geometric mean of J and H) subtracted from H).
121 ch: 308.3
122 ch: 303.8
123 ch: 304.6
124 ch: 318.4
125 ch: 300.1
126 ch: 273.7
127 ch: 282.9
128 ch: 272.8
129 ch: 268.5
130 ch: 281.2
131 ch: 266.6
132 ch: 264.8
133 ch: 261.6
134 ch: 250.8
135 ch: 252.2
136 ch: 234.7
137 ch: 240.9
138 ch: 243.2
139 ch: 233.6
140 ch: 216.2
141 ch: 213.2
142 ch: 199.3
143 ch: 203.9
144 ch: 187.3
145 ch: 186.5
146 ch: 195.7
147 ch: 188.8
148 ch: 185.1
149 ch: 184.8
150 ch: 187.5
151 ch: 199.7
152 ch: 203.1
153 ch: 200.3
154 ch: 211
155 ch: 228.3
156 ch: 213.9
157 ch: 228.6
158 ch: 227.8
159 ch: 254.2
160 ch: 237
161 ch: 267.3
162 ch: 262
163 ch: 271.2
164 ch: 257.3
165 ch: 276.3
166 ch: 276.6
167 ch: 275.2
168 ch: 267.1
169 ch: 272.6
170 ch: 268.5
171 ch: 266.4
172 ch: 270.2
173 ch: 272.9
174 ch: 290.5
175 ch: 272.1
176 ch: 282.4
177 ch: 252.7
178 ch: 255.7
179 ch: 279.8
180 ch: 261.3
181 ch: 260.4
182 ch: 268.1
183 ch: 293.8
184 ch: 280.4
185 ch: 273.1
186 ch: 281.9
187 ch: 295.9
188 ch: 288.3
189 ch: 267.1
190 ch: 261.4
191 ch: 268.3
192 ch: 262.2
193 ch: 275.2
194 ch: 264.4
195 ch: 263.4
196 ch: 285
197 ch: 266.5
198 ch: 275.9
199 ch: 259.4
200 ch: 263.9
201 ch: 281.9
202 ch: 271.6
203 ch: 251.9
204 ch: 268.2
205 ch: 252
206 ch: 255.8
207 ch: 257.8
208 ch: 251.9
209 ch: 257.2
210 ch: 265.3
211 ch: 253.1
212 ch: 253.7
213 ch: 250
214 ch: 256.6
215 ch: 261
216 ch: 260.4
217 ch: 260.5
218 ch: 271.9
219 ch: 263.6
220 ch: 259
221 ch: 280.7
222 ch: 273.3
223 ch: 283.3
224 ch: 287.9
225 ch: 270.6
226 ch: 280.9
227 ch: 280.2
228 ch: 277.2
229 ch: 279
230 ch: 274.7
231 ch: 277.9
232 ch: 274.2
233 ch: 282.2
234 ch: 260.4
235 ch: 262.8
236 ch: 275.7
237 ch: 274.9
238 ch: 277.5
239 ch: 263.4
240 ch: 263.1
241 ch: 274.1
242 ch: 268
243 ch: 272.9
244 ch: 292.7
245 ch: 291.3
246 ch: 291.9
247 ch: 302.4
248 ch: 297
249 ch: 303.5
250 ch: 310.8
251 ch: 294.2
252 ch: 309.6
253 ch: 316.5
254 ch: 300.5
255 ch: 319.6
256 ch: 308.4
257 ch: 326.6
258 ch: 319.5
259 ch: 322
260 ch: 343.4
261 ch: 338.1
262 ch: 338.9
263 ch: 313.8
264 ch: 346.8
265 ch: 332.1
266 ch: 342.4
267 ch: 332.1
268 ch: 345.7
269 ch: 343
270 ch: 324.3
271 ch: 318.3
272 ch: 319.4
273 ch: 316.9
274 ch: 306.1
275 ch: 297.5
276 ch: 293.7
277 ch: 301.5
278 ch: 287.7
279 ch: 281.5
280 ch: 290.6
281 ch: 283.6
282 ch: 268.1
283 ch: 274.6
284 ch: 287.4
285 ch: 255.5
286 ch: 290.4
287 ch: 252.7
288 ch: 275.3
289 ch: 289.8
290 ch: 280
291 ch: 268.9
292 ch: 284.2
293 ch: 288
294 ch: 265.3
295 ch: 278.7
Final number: -8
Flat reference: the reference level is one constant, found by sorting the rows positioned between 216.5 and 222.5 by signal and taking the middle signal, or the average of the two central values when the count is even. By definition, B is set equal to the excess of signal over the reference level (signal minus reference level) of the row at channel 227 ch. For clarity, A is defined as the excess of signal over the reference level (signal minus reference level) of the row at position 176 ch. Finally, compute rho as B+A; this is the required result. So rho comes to 27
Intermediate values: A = 15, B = 12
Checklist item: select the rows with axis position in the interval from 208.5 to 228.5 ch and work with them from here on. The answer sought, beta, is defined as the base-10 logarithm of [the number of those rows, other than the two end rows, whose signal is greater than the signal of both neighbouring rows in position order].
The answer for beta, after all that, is 0.85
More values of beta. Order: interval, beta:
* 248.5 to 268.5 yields 0.90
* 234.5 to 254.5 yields 0.85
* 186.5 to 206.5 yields 0.78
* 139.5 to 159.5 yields 0.70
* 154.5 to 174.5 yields 0.78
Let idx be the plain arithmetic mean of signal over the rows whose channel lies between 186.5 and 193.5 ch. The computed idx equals 274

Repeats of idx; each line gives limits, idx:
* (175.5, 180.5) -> 266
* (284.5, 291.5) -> 273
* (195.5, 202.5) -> 272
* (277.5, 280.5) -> 287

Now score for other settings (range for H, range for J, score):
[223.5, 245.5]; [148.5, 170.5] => -15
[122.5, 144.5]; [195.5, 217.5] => 1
